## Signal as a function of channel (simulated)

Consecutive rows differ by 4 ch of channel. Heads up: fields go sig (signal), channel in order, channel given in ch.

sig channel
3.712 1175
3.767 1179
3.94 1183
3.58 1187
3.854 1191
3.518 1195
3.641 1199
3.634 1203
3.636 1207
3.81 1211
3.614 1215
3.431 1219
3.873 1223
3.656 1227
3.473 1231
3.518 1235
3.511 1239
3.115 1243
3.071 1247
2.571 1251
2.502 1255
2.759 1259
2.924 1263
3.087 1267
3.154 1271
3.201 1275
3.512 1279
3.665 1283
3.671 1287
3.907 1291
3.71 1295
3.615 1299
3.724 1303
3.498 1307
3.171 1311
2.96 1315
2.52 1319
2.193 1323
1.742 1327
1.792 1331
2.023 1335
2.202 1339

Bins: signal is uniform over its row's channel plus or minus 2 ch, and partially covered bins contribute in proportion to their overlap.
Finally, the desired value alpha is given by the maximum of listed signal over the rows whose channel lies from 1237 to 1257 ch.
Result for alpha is 3.511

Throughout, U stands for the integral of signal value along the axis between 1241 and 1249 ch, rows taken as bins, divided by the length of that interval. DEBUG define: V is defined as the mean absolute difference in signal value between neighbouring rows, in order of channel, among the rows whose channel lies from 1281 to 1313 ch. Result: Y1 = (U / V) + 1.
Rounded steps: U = 3.09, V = 0.171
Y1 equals 19.1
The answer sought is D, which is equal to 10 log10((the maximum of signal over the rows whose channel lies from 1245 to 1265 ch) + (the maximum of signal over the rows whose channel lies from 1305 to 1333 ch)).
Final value 8.17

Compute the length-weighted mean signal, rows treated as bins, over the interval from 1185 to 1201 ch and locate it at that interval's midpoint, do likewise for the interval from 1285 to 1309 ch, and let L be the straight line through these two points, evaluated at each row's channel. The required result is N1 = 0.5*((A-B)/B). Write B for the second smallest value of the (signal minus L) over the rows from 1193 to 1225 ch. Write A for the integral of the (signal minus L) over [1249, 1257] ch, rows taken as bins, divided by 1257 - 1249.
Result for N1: 3.8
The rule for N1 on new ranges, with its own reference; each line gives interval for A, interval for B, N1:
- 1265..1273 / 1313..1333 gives -0.4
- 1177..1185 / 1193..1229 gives -1.3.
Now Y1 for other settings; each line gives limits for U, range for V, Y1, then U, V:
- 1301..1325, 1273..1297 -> 17.7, 3.01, 0.181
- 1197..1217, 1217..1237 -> 17.5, 3.67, 0.222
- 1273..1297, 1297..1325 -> 14.2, 3.61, 0.273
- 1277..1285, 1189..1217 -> 26.7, 3.59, 0.140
